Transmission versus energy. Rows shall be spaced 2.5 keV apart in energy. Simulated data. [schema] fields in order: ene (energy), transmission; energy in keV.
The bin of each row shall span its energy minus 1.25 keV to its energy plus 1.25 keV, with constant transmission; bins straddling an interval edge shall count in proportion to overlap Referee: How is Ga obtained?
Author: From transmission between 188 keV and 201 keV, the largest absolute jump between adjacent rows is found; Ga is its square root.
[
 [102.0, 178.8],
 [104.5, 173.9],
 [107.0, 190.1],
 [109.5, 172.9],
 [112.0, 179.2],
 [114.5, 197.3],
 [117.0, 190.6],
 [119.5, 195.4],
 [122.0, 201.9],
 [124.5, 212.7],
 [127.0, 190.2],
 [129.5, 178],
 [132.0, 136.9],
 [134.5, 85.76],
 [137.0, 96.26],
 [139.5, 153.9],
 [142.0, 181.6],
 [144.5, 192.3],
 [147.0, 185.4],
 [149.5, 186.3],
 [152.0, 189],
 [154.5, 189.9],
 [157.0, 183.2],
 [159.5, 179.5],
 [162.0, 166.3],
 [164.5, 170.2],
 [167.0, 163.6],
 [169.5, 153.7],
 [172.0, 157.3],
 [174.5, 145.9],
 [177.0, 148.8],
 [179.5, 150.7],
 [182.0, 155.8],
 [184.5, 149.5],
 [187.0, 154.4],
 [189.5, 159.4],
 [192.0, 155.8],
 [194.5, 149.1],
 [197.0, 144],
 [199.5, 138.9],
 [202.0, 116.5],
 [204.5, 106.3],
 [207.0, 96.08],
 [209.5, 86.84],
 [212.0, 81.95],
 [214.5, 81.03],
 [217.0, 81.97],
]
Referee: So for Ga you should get 2.6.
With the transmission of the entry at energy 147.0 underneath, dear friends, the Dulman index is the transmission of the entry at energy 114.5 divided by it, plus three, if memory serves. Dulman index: 4.06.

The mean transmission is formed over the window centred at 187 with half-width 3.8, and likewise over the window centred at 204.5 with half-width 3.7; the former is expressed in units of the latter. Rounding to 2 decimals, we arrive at 1.45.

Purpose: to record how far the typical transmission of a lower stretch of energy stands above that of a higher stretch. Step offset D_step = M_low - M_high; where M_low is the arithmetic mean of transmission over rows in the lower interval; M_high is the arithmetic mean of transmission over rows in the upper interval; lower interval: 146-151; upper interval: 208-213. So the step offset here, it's 101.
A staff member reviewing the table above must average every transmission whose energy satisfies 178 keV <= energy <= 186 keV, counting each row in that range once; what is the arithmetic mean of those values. 152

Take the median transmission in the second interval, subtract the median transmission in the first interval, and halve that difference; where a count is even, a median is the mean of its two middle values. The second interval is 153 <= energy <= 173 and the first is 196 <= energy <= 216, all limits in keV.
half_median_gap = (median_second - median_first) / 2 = 34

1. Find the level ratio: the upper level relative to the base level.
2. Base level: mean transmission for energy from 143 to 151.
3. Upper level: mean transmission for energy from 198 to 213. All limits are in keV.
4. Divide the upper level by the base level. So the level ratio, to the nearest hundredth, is 0.56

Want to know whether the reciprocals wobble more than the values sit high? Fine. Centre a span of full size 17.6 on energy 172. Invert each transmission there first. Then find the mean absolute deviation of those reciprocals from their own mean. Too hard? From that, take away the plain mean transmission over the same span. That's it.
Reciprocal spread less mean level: -156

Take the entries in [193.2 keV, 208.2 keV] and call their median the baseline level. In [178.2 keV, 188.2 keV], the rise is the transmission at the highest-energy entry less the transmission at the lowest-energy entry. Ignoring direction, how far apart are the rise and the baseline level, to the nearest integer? 124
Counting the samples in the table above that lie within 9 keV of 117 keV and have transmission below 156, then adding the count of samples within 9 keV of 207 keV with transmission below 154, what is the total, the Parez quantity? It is 7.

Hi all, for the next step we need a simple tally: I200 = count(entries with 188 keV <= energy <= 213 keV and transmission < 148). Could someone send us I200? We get 7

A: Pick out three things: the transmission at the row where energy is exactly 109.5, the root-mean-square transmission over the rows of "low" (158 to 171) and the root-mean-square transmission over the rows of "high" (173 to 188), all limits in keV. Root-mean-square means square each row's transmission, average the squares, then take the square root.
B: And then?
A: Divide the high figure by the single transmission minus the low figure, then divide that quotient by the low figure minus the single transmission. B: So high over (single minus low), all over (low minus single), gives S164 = -4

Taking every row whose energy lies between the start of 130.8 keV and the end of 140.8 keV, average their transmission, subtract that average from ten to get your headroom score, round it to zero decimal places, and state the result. -108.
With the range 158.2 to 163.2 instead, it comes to -163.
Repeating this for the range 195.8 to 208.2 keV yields -110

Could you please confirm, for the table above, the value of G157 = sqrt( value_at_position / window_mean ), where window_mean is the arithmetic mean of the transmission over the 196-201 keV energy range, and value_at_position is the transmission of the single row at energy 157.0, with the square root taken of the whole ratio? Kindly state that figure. 1.14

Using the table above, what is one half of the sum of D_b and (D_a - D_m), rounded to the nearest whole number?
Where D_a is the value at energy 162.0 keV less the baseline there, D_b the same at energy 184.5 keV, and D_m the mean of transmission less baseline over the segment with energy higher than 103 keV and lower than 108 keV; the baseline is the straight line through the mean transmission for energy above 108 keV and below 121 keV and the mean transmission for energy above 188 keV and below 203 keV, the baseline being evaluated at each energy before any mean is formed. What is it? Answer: 7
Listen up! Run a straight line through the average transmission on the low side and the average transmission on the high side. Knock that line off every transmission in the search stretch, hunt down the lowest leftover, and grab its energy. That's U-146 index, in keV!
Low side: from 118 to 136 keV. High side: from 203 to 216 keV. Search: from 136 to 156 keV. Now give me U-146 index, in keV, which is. 137.0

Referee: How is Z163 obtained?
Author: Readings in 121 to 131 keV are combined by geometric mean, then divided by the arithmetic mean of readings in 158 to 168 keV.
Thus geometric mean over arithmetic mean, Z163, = 1.15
